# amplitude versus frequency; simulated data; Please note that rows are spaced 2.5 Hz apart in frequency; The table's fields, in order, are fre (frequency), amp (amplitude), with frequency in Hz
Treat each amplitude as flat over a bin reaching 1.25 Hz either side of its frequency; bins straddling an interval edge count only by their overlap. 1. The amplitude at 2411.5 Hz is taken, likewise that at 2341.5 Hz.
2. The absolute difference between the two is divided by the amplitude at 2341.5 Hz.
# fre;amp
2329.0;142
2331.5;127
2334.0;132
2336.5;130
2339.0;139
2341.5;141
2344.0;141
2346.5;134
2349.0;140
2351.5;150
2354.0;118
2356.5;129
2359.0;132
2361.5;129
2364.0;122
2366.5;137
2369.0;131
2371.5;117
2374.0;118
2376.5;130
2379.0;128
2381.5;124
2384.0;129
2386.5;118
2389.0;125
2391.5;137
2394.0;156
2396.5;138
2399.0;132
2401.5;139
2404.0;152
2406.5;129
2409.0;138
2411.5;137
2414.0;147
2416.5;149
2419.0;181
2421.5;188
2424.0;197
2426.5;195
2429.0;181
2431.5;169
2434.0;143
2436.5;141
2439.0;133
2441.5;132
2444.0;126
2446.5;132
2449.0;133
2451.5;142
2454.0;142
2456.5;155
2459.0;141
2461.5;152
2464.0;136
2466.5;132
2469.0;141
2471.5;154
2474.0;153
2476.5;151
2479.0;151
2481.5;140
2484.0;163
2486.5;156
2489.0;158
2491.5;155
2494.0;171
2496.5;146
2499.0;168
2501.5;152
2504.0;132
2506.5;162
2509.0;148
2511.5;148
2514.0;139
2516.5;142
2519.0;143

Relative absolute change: 0.03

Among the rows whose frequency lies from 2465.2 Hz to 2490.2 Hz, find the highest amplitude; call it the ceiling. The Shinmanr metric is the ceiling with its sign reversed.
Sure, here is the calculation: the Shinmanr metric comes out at -163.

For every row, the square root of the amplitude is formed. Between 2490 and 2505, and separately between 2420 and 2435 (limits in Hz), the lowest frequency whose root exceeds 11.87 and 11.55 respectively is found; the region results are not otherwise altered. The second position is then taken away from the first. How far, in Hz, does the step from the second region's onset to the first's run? 70.0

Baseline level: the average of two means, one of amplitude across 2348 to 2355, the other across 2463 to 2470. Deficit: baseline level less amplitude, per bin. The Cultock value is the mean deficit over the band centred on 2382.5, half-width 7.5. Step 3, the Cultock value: 11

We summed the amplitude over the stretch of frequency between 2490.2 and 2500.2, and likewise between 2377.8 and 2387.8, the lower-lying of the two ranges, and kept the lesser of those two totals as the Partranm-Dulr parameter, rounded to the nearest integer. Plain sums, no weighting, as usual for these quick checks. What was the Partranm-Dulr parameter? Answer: 499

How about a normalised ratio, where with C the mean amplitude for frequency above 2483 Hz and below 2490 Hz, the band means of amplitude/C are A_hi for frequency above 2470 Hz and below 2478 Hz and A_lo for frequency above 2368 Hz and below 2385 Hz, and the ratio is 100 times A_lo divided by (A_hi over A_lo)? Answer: 65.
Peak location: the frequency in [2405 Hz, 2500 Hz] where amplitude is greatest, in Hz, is 2424.0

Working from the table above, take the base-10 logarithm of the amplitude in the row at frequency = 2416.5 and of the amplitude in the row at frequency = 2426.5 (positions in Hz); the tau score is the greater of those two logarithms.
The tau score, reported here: 2.29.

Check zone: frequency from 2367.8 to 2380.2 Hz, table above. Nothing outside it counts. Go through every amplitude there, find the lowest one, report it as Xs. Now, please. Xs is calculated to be 117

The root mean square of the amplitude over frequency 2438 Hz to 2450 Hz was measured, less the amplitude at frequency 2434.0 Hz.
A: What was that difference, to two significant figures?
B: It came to -12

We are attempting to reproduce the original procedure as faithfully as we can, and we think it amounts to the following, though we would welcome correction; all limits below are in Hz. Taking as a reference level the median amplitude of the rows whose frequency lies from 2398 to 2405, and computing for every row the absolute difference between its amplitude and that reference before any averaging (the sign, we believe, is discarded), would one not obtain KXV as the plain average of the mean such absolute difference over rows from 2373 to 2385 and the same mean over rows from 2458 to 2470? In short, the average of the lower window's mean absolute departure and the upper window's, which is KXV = 9.3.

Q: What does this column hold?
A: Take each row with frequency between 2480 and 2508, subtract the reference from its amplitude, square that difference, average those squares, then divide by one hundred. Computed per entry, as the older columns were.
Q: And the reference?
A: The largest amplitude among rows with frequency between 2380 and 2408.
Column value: 1.3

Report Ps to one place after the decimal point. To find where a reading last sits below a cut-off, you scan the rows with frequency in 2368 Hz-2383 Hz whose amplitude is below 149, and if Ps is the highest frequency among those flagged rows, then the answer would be 2381.5 Hz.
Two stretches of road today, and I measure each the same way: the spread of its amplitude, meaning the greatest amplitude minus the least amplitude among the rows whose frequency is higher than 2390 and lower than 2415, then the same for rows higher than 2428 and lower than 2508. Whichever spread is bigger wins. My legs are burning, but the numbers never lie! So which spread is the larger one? 55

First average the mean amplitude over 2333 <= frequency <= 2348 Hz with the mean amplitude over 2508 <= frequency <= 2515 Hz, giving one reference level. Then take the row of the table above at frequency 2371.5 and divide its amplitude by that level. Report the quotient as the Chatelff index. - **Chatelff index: 0.83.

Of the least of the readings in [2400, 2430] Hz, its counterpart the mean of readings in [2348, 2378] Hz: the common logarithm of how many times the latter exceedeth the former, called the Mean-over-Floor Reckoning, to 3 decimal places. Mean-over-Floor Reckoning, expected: 0.001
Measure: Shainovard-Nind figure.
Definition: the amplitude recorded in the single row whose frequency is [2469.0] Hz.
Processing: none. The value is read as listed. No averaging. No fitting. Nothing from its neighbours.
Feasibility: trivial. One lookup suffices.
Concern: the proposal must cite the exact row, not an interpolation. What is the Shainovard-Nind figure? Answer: 141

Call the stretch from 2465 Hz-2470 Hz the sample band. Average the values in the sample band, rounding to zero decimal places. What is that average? 136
